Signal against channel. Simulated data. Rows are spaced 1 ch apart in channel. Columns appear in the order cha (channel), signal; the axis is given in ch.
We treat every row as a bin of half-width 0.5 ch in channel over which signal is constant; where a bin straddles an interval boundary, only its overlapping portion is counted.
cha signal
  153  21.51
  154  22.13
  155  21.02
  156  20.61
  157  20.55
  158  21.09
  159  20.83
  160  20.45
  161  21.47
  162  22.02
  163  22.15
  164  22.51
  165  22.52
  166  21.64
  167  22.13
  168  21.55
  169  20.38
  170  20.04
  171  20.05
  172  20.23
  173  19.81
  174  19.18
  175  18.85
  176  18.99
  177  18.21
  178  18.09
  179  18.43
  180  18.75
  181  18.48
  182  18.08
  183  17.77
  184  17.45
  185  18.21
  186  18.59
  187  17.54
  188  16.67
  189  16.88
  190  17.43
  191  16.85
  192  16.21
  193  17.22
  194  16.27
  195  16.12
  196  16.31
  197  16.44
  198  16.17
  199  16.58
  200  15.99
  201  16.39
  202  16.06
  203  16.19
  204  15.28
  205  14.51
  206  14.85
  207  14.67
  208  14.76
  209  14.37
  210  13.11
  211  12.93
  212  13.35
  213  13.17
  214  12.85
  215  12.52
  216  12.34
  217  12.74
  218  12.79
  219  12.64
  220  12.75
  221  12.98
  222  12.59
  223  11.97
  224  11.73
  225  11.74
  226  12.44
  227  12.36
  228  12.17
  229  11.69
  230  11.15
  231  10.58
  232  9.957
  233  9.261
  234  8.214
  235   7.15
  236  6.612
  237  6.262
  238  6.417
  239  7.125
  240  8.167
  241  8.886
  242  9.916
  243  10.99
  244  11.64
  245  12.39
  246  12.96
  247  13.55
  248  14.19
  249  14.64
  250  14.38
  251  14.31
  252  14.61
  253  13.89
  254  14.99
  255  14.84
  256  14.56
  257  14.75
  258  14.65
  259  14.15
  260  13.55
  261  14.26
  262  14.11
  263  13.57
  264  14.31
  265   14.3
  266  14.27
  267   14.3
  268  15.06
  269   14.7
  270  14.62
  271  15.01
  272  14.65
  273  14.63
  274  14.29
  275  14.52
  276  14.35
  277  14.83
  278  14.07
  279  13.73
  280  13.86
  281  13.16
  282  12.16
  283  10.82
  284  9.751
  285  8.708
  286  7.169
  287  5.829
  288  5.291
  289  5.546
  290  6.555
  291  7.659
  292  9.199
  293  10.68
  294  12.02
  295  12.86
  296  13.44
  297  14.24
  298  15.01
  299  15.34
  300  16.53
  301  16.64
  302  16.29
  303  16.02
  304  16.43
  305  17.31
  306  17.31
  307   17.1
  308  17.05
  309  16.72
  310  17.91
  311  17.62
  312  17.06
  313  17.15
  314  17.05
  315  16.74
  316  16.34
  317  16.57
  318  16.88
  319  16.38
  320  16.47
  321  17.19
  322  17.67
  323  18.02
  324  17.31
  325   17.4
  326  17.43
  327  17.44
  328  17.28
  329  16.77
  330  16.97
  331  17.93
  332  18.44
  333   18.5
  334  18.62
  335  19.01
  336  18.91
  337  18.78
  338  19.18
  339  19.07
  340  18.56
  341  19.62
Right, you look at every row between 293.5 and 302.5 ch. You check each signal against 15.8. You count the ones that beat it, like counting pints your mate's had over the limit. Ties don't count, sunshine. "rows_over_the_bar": 3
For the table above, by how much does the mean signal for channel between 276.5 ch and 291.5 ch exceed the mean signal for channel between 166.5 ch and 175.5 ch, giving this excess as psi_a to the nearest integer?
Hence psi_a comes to -10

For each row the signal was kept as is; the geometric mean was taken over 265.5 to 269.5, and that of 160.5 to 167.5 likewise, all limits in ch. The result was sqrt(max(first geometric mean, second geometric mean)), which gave 4.7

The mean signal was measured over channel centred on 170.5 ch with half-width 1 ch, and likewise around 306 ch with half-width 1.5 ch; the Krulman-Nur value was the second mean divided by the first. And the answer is 0.86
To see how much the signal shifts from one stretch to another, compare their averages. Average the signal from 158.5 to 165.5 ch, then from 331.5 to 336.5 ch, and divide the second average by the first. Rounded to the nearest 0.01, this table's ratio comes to 0.86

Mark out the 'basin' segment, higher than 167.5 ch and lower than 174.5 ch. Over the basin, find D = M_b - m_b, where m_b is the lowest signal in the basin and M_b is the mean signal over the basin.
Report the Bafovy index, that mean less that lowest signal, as 1.0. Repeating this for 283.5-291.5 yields 1.8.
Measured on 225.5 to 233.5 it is 1.9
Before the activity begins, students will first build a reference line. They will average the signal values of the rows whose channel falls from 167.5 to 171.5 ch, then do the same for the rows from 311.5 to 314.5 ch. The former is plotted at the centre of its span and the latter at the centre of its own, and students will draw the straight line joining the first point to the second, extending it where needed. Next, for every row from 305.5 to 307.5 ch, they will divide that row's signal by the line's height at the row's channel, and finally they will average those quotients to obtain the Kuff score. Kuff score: 1.00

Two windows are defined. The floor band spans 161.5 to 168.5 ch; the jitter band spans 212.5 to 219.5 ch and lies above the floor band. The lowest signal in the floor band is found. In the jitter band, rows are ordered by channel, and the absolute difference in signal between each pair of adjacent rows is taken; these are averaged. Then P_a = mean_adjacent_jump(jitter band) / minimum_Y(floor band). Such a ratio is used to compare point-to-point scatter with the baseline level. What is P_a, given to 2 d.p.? 0.01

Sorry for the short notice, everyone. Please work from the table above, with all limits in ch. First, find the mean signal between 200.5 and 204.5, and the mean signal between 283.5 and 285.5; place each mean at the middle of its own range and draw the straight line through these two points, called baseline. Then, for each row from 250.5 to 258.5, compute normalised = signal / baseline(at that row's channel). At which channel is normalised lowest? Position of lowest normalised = 253 ch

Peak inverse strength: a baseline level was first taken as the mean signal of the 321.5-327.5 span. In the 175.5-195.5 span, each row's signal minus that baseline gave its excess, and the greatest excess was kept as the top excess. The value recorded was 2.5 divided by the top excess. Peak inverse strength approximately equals 1.7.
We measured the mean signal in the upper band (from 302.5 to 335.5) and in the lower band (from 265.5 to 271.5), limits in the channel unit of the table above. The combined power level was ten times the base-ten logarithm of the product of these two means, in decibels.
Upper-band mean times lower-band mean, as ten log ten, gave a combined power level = 24.0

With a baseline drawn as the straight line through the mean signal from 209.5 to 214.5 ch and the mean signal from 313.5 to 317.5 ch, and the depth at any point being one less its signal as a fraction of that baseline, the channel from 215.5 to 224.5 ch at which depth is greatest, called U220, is 224 ch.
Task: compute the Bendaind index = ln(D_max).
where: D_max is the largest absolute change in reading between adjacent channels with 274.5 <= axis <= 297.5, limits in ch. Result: 0.43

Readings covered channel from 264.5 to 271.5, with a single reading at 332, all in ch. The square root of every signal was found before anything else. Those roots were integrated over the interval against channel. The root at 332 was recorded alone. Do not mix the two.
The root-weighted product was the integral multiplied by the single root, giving 115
